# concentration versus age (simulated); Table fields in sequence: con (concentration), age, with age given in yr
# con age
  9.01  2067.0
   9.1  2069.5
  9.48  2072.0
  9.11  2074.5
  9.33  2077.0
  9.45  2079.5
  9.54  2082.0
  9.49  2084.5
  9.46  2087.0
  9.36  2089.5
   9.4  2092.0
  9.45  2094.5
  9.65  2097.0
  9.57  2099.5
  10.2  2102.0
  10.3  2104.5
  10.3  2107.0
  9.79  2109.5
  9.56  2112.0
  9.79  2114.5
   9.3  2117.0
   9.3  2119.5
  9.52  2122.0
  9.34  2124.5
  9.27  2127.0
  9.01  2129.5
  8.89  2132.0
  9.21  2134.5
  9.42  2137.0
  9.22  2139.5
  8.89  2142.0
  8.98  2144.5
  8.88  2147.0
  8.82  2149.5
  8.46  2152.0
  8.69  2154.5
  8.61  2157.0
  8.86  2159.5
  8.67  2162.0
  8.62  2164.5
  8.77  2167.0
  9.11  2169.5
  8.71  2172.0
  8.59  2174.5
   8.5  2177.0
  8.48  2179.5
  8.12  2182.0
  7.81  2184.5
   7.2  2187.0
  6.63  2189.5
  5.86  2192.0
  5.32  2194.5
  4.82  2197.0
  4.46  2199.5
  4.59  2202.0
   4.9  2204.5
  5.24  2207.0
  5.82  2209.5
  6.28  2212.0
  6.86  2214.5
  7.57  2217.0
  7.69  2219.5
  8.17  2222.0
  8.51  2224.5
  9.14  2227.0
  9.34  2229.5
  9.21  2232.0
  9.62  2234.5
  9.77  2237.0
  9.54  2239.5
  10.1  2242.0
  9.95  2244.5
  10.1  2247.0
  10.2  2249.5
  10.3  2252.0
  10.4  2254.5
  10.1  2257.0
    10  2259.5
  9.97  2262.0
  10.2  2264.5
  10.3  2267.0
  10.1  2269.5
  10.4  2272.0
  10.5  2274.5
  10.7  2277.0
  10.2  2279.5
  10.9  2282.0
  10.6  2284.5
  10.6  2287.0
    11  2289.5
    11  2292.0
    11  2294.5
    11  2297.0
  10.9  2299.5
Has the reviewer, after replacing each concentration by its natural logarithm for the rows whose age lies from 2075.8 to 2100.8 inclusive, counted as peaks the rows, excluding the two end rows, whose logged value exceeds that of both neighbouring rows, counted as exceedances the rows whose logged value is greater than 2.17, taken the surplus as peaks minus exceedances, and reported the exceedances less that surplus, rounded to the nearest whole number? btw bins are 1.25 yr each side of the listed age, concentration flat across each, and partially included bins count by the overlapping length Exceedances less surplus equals 18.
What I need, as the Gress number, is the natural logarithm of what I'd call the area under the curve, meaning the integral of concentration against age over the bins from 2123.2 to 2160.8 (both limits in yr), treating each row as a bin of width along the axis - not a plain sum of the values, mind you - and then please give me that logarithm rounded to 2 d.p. 5.82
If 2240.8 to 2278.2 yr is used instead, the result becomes 5.95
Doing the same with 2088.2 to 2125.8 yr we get 5.89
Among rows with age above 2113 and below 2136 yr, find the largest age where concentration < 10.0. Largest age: 2134.5 yr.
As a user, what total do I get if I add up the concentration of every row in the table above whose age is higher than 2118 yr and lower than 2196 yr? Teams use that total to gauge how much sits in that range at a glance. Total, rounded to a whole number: 264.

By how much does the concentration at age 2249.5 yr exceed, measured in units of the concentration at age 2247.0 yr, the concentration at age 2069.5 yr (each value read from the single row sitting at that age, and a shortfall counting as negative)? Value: 0.11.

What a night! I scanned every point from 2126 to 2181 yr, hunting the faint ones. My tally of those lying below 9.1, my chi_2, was 17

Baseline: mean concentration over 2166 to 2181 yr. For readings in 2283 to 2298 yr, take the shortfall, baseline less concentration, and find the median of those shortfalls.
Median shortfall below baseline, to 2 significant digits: -2.3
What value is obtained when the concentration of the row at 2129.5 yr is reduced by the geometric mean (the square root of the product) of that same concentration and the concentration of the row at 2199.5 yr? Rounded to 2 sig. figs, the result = 2.7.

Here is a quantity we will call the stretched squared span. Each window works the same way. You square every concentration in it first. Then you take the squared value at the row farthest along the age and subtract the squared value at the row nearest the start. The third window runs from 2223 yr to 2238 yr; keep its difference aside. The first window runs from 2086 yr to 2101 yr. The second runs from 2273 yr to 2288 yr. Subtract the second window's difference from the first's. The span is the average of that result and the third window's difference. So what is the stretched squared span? 12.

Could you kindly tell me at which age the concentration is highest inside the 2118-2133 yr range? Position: 2122.0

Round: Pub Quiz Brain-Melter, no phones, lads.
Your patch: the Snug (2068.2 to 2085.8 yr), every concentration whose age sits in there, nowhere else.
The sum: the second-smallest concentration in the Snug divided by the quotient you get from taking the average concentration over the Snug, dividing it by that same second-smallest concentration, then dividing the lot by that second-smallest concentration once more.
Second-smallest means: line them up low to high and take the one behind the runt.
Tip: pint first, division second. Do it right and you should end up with 81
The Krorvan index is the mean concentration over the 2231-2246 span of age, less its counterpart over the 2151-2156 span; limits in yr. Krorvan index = 1.1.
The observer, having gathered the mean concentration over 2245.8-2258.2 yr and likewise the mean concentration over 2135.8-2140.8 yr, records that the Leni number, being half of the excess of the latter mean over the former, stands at -0.45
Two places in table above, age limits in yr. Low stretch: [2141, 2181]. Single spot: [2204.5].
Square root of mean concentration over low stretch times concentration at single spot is 6.5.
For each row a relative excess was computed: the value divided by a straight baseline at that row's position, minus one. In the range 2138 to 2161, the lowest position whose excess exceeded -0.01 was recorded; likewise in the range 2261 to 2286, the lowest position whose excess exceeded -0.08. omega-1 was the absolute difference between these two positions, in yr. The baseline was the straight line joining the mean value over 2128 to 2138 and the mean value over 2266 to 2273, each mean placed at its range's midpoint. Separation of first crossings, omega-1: 122.5 yr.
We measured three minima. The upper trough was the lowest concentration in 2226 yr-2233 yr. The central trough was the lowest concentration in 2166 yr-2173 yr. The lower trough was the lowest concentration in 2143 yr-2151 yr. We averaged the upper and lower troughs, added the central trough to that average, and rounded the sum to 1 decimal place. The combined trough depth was 17.7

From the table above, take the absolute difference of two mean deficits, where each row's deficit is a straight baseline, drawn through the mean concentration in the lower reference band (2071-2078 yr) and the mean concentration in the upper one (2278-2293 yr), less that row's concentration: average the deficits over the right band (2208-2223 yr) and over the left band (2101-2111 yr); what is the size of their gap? 3.8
